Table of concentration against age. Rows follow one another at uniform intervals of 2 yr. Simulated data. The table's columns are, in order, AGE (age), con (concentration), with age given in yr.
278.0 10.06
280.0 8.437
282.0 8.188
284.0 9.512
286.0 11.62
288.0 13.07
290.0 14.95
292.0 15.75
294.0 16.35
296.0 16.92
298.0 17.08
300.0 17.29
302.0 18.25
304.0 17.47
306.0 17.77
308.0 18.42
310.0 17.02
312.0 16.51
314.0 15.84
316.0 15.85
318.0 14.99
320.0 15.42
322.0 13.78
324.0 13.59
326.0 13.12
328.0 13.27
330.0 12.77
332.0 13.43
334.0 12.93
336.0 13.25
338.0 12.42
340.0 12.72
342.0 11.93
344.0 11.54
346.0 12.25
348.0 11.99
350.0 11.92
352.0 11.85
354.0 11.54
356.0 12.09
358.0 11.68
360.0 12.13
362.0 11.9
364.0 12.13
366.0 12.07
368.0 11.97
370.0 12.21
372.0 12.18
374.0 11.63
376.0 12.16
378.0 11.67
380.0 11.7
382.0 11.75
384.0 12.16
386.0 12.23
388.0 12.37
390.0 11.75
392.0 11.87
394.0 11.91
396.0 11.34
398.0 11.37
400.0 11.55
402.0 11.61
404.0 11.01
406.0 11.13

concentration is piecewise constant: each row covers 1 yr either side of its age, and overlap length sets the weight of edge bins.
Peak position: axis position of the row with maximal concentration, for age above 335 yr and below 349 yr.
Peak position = 336.0 yr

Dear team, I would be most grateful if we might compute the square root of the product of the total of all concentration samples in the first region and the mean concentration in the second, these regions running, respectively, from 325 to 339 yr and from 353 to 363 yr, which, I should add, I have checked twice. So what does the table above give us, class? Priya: 33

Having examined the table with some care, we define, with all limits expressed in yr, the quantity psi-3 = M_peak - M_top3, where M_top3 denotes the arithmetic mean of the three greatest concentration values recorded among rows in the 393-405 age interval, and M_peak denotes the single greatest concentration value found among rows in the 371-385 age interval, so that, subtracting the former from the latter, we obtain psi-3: 0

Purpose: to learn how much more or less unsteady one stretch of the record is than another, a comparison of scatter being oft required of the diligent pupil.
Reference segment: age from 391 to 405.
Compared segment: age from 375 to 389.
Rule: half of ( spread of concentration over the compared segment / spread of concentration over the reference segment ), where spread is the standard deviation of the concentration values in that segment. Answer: 0.5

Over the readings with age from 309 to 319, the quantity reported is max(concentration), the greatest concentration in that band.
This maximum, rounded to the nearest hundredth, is 17.02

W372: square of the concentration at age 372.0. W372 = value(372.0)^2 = 148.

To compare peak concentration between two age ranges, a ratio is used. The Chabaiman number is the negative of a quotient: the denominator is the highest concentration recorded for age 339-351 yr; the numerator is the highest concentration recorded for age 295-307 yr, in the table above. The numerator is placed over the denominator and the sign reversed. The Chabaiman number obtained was -1.4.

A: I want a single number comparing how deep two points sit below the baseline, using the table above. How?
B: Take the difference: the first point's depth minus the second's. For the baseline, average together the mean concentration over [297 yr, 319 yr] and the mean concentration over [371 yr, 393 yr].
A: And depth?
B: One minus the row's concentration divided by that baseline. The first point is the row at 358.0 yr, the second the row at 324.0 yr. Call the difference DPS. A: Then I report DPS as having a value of 0.13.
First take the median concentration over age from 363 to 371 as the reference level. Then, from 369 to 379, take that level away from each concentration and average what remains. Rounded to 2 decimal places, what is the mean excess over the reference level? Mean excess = -0.13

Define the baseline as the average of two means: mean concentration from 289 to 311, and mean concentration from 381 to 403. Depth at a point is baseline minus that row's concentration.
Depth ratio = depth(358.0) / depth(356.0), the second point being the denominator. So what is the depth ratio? 1.2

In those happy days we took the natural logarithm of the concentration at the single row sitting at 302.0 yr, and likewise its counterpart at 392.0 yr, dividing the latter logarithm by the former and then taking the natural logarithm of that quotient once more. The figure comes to -0.16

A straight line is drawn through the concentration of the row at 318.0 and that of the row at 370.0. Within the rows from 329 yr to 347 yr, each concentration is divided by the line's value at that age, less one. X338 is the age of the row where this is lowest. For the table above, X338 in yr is 344.0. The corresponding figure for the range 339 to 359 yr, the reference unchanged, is 344.0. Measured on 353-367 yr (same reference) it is 354.0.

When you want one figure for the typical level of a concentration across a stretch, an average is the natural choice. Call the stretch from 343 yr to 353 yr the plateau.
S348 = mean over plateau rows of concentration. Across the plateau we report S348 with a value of 11.9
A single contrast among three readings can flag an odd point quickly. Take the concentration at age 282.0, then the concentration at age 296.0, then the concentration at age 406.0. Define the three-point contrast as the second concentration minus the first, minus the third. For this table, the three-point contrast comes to -2.4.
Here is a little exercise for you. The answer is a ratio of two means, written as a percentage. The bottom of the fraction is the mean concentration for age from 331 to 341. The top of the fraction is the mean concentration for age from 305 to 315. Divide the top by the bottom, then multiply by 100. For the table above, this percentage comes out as 132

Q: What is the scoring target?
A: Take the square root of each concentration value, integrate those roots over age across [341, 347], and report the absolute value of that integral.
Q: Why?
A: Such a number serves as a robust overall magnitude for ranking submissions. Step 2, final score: 20.7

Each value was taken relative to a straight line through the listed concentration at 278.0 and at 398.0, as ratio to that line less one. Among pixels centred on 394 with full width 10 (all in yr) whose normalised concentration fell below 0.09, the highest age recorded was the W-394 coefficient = 398.0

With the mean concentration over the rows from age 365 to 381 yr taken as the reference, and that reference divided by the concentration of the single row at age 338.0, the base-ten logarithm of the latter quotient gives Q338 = -0.02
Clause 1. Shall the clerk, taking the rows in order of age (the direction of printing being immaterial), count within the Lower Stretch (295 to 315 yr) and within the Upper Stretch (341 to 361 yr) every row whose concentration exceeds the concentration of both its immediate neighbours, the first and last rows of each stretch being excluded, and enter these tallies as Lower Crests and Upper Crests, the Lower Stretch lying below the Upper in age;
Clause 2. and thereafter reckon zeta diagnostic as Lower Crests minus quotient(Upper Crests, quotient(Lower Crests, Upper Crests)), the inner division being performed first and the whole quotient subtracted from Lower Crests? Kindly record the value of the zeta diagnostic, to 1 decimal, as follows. 0.0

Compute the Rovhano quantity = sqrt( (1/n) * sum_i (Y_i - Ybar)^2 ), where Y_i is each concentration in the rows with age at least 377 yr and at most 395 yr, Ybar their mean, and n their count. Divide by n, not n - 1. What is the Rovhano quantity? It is 0.24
